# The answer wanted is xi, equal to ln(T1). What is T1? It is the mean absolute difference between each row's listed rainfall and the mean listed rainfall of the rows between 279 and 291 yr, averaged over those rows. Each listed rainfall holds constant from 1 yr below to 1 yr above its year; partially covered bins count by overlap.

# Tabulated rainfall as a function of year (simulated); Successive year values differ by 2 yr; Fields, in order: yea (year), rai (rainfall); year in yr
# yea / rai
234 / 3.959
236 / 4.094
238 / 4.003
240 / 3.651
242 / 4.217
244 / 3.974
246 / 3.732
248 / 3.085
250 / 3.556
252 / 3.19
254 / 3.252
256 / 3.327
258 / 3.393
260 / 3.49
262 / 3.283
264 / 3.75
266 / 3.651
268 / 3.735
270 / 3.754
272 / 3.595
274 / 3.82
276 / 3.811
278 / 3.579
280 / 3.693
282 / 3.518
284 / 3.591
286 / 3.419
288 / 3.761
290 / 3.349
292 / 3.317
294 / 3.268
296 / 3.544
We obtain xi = -2.07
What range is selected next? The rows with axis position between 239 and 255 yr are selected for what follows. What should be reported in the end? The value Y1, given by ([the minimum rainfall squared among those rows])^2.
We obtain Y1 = 91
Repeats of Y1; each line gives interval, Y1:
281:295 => 114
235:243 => 178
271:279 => 164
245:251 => 91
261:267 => 116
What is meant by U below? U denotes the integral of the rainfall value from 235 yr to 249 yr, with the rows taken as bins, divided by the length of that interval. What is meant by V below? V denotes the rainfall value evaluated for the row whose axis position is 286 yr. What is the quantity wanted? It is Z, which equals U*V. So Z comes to 13.1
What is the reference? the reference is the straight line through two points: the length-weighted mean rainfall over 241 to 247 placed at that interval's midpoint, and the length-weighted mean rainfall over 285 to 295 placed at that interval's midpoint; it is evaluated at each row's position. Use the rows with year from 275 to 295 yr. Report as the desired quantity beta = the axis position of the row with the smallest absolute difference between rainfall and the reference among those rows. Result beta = 282 yr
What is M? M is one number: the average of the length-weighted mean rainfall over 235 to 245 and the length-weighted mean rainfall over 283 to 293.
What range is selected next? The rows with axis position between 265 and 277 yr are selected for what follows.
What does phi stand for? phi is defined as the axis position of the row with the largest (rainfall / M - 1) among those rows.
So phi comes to 274 yr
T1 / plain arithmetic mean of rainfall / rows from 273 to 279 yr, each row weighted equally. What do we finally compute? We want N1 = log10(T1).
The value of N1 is 0.572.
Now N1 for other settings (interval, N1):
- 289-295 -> 0.520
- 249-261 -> 0.527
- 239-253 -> 0.560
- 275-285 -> 0.561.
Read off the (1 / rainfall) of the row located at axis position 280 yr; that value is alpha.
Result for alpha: 0.271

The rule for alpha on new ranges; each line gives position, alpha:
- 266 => 0.274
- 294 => 0.306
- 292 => 0.301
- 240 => 0.274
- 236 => 0.244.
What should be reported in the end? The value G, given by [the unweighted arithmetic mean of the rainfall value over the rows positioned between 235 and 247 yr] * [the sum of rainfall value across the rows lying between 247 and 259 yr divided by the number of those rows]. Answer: 13.0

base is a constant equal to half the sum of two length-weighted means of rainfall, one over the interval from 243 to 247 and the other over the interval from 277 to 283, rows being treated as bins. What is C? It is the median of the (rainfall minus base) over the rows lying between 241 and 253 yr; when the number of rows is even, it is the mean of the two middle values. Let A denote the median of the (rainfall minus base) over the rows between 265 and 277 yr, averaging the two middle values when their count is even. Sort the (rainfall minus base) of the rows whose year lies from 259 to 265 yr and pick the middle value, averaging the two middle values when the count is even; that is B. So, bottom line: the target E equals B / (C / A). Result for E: 0.06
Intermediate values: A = 0.02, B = -0.23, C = -0.08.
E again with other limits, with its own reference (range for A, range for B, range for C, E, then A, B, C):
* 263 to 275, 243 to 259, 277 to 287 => 0.04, 0.02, -0.36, -0.15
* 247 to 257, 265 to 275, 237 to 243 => -0.02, -0.47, 0.01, 0.28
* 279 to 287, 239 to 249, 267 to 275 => -0.06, -0.17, 0.01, 0.02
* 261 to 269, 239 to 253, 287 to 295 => -0.01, -0.03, -0.07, -0.39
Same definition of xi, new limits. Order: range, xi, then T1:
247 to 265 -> -1.85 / 0.16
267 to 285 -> -2.36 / 0.09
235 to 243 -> -1.77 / 0.17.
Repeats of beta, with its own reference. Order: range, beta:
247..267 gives 264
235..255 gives 244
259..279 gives 278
